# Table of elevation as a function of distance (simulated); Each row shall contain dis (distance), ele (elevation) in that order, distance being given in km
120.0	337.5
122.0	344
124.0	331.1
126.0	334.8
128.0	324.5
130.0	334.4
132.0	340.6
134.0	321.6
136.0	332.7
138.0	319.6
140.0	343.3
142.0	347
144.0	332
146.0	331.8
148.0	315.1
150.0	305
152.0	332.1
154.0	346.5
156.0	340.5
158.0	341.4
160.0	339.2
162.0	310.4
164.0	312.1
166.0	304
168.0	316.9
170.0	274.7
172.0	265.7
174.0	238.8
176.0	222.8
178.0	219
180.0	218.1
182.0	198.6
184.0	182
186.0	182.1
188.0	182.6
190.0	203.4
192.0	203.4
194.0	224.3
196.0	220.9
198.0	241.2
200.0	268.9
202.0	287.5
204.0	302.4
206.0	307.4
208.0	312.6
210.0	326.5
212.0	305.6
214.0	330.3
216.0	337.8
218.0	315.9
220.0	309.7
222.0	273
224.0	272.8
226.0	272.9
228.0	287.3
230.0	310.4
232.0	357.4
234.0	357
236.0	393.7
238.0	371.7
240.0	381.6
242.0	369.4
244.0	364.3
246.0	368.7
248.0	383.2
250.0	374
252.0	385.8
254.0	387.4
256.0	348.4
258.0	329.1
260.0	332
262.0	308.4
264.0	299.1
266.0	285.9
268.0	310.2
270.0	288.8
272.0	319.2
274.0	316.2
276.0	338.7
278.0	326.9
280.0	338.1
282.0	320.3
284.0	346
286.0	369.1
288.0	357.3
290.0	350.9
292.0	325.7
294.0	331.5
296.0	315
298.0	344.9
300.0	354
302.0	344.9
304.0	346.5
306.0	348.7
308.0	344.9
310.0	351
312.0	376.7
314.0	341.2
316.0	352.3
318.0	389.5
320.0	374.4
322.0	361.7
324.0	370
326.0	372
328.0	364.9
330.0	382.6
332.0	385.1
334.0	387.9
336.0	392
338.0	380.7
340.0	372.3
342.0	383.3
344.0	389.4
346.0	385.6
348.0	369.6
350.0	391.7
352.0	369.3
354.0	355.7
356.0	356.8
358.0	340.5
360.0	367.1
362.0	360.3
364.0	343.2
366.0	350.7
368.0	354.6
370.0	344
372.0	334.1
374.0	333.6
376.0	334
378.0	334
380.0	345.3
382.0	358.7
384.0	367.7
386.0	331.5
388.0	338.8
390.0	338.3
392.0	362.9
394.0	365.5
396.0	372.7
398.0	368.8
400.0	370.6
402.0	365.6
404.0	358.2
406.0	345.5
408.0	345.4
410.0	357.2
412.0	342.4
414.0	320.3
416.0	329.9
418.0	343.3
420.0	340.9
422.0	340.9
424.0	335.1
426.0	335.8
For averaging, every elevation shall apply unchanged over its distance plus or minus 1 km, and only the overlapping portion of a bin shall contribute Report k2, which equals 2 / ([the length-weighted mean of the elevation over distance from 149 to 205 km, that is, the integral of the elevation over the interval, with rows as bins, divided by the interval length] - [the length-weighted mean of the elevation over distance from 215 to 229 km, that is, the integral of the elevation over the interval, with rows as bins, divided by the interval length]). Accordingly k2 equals -0.06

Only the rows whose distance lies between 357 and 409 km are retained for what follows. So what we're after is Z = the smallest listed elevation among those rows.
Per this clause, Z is 331.5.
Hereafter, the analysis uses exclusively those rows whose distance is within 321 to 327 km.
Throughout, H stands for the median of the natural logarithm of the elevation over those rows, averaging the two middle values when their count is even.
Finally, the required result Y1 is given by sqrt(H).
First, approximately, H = 5.91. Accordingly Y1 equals 2.43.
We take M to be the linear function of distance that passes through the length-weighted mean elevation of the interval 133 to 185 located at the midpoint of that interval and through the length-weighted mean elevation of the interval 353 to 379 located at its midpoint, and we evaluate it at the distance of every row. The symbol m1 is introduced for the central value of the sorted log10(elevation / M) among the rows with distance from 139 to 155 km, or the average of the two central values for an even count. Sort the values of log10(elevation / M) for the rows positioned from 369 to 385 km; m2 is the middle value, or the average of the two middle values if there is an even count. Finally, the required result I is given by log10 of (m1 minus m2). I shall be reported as -1.18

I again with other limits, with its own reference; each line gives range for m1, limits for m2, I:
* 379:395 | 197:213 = -2.09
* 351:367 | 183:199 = -0.72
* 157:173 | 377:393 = -1.51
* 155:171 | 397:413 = -1.66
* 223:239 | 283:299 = -2.49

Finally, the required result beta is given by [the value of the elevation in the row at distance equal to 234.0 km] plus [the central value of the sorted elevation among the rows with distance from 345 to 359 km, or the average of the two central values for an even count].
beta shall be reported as 726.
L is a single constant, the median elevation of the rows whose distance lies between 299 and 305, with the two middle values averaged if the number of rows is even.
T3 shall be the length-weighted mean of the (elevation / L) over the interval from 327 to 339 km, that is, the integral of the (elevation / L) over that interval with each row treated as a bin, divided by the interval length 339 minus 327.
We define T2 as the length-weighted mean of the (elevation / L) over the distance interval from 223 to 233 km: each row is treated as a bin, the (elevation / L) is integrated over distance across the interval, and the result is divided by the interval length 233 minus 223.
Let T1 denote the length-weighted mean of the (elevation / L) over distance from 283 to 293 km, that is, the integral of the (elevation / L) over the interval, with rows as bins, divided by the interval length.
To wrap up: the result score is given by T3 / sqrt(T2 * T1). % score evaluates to 1.18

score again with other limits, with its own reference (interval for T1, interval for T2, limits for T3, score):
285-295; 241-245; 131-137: 0.93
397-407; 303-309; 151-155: 0.96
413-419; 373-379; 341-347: 1.16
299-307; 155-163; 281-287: 1.01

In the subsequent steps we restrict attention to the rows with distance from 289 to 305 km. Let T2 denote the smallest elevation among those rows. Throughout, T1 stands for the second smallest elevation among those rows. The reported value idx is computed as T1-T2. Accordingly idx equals 10.7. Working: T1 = 325.7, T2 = 315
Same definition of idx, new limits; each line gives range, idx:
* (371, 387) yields 2.1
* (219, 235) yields 0.1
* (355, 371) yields 2.7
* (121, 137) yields 2.9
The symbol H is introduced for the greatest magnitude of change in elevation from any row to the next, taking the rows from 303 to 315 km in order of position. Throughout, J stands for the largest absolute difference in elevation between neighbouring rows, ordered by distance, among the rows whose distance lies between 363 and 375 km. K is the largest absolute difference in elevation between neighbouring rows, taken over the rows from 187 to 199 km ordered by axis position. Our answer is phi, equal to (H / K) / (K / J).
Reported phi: 0.9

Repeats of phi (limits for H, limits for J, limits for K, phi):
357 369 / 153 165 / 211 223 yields 0.6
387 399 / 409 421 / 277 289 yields 0.8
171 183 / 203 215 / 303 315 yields 0.5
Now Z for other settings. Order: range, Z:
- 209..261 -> 272.8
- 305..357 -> 341.2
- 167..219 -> 182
